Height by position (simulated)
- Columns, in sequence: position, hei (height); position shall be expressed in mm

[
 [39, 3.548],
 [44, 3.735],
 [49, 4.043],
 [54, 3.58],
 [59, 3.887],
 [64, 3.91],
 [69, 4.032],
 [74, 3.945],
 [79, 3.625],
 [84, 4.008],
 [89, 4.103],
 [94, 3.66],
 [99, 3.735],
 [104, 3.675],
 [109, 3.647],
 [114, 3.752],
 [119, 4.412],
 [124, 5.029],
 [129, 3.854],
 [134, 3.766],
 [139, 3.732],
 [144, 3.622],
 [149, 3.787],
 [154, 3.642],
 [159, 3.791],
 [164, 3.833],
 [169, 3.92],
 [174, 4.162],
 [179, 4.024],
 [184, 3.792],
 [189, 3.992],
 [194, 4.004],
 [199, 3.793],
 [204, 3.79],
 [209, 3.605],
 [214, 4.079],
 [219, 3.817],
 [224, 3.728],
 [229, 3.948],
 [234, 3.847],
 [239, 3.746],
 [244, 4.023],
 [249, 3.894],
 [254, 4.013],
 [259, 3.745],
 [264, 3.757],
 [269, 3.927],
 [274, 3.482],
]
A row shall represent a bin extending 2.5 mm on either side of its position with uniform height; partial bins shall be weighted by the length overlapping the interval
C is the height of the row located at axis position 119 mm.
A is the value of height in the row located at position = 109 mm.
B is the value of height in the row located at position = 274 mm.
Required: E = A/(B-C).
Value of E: -4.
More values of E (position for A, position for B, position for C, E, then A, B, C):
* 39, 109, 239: -36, 3.548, 3.647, 3.746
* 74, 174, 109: 8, 3.945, 4.162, 3.647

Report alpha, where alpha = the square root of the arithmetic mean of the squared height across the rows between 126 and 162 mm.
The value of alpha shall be 3.74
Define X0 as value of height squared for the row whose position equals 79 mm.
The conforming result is 13.1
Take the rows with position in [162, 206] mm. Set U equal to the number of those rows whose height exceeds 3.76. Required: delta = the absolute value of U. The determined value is 9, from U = 9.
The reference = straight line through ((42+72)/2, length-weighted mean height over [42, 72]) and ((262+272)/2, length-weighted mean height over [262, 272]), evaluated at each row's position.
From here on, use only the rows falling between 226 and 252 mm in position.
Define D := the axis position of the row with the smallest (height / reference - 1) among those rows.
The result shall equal 239 mm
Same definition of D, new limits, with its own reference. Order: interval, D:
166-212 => 209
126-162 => 144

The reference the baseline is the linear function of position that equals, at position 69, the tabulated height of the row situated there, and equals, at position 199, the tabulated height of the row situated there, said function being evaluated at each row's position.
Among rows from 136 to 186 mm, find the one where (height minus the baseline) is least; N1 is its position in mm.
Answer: 144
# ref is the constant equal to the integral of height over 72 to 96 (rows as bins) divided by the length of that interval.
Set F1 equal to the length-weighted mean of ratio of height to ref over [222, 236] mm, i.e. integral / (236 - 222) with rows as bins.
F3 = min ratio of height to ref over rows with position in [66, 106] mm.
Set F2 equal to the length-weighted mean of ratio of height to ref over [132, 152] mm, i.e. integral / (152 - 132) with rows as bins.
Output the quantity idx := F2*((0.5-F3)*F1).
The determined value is -0.417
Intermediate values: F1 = 0.99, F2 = 0.96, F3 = 0.936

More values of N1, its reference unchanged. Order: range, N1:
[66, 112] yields 79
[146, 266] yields 154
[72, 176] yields 79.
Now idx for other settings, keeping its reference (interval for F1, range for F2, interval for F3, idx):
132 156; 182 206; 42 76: -0.408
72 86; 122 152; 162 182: -0.497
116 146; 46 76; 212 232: -0.490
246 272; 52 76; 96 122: -0.442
